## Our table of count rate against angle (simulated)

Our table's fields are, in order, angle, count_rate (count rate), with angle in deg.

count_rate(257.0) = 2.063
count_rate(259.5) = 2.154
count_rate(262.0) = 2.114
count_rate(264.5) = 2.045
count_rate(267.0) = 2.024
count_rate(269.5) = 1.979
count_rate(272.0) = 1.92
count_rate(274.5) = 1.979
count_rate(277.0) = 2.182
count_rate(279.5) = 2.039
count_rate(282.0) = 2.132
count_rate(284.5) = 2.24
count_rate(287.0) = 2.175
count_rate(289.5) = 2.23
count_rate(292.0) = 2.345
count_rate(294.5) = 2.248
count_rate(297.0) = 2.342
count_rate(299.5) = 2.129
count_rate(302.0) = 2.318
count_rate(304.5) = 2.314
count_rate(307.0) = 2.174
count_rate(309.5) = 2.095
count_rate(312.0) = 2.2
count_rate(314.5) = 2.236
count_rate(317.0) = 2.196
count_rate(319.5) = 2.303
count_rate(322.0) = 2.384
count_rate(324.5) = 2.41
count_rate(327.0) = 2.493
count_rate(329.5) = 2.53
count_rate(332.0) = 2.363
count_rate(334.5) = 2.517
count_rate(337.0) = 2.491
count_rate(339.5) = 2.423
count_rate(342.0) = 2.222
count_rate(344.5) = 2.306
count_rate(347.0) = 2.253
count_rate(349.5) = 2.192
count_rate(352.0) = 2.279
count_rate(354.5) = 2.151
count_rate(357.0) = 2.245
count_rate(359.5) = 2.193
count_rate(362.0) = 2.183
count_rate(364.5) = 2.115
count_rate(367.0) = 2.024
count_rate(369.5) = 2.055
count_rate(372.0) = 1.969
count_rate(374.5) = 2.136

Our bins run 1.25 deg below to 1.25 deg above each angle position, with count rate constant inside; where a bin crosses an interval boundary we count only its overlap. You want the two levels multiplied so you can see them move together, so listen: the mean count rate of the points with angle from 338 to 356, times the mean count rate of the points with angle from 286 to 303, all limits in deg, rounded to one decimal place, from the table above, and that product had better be 5.1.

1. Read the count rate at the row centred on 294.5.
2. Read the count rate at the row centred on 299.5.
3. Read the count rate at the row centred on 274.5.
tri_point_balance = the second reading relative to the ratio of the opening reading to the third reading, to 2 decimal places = 1.87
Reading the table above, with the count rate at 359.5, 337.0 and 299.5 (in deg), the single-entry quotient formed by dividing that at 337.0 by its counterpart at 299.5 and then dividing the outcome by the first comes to 0.53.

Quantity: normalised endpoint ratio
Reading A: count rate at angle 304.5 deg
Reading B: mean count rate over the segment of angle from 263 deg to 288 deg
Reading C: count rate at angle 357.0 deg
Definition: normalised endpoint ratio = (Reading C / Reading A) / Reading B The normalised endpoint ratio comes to 0.468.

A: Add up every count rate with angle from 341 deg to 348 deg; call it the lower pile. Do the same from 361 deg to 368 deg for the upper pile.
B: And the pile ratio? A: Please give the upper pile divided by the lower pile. 0.93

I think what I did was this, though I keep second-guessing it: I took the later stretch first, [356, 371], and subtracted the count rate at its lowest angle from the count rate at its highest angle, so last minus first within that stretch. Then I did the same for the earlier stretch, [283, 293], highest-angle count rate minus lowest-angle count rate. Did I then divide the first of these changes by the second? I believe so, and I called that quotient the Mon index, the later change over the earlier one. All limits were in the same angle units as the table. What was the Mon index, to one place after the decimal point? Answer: -1.8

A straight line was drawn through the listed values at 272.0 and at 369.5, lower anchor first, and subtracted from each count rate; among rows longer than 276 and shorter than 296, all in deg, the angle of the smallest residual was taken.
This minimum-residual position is 279.5 deg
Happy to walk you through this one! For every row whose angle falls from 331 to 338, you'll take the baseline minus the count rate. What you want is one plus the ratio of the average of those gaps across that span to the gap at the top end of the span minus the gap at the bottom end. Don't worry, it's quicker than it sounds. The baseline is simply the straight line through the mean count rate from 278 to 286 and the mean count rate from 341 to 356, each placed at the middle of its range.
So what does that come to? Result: 3.0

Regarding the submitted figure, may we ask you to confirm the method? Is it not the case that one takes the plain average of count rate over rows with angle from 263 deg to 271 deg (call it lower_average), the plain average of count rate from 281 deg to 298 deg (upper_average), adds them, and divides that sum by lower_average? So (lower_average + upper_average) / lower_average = 2.11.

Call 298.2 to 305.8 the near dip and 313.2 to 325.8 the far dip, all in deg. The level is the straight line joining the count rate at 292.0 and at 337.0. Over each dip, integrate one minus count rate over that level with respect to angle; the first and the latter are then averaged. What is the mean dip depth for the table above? 0.53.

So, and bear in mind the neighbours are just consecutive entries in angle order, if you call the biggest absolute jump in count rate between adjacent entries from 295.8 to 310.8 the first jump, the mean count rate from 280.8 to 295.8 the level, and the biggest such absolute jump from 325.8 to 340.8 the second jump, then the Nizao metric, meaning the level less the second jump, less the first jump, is 1.85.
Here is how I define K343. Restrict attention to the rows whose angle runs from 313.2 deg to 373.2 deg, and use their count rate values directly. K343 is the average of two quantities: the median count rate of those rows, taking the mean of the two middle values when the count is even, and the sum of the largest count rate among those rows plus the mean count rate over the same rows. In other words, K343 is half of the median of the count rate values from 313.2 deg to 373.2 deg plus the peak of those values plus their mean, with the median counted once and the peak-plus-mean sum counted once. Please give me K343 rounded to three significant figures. 3.53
